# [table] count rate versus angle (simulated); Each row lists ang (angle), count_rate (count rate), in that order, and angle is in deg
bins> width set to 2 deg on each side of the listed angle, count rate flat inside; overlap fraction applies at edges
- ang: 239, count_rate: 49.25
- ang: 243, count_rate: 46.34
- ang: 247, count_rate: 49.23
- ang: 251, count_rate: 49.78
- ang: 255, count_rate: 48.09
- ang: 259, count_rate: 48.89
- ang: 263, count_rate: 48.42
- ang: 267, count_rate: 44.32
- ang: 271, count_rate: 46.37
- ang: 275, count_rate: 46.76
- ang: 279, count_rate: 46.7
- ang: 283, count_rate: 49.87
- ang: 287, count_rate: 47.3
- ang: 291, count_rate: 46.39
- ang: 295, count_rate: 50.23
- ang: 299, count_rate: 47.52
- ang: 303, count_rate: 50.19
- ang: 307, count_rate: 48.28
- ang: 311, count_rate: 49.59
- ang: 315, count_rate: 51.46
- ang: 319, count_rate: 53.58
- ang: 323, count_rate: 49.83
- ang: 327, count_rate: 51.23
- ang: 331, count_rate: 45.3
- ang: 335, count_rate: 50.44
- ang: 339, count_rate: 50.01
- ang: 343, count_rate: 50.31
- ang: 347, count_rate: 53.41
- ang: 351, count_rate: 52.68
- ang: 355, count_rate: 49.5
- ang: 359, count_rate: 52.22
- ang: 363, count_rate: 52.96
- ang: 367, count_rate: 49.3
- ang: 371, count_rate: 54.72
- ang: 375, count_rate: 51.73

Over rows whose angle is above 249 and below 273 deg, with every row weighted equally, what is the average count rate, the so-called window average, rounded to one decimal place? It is 47.6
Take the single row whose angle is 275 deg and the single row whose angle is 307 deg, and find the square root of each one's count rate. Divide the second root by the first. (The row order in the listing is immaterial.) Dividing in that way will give 1.02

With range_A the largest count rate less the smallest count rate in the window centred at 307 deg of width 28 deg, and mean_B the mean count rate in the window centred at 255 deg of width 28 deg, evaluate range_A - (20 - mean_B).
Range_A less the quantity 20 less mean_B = 34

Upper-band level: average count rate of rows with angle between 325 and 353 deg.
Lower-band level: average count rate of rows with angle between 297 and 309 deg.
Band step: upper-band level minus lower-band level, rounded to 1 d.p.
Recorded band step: 1.8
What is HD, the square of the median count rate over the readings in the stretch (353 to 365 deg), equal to 2727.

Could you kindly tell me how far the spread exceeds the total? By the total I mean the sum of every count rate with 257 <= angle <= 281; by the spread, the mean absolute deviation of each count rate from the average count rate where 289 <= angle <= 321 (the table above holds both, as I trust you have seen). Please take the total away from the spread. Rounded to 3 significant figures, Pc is -280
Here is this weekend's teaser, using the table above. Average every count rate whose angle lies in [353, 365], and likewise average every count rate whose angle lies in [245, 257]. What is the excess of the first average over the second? 2.53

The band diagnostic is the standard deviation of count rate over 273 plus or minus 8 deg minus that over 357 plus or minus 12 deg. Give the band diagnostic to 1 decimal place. -0.6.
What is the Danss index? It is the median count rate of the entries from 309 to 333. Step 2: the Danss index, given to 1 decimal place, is 50.5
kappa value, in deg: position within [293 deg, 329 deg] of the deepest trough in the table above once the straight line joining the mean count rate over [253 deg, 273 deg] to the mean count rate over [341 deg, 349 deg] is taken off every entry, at 299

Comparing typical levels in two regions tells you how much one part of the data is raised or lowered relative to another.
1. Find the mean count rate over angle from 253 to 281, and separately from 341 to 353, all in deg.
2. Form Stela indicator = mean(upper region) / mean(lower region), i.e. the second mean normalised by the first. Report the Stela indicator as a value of 1.107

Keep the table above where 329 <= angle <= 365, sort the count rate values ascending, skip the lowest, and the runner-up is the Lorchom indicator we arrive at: 49.5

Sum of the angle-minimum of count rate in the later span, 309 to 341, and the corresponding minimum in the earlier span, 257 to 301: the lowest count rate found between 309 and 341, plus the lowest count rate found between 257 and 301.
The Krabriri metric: 89.6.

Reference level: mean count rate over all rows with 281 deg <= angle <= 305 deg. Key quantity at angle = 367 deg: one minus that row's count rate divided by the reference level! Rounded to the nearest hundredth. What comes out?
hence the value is -0.01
